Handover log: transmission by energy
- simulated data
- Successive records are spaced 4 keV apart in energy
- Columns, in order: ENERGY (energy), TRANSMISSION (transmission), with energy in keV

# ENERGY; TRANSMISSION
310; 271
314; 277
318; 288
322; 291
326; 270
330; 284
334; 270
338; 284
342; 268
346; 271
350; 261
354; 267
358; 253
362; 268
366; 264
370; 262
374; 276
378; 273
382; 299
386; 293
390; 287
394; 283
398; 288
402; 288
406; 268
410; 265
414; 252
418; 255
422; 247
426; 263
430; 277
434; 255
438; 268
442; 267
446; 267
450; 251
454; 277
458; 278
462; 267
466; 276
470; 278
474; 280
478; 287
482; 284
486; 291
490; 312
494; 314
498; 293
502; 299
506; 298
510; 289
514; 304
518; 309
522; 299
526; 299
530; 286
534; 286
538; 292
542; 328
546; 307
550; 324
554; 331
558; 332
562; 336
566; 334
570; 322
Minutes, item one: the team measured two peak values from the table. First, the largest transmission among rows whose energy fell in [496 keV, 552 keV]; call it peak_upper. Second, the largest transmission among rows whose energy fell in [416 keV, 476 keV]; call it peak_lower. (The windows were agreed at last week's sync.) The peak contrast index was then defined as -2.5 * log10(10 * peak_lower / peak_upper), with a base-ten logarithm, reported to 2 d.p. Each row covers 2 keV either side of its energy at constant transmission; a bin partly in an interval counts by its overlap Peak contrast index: -2.33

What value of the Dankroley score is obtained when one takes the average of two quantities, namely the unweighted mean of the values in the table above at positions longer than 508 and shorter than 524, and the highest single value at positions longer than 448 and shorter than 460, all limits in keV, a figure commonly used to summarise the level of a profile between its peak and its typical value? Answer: 289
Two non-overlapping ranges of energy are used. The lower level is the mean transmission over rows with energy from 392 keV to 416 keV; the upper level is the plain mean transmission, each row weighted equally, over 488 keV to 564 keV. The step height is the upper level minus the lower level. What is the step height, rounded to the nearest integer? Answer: 33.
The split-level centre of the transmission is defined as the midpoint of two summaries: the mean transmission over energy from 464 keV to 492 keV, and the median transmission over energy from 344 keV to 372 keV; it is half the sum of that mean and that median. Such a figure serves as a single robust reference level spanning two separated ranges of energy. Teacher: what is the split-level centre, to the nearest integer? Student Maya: 275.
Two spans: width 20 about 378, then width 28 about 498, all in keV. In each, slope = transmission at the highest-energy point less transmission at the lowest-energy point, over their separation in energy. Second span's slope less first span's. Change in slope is -2.02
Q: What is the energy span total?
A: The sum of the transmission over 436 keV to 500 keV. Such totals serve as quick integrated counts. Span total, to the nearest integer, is 4490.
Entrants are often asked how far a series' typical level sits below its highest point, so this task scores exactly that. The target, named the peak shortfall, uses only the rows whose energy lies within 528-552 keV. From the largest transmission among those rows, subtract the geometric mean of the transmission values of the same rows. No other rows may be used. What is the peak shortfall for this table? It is 25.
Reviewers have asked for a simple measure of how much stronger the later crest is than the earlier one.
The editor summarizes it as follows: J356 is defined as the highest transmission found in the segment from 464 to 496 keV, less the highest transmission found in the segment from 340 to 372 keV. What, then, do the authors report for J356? 43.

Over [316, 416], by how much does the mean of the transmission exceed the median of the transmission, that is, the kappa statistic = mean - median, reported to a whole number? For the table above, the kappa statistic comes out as 4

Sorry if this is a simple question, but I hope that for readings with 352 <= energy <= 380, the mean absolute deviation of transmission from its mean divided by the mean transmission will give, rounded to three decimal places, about 0.021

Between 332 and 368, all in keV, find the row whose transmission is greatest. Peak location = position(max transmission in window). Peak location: 338 keV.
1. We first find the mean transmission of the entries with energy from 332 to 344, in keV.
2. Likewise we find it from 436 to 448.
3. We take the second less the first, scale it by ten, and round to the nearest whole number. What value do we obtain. -67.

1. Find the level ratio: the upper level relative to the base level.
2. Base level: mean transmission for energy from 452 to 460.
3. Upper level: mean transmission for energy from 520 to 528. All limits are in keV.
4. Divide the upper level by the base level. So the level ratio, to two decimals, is 1.08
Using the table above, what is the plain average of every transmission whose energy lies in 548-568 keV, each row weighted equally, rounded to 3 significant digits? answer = 331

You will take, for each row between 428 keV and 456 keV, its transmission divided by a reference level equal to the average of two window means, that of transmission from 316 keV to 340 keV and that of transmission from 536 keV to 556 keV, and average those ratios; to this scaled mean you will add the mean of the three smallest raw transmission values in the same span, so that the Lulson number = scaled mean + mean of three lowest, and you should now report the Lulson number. 259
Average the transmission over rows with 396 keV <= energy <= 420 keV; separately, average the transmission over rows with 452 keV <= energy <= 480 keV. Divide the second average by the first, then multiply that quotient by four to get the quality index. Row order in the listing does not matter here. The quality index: 4.12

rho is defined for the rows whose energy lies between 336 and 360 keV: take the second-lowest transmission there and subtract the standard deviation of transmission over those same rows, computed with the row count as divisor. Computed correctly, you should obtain 252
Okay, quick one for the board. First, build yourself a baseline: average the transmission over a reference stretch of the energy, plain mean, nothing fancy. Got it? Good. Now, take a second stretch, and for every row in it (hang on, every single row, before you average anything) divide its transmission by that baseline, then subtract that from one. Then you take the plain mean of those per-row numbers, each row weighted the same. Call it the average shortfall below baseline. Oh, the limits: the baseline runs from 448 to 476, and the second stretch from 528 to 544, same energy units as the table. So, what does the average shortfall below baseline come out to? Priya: -0.09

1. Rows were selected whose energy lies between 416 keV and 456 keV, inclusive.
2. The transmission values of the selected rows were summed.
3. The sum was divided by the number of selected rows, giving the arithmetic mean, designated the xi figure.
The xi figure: 263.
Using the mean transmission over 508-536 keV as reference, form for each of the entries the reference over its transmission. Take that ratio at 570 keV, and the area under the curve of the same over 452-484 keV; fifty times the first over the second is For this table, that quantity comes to 1.35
